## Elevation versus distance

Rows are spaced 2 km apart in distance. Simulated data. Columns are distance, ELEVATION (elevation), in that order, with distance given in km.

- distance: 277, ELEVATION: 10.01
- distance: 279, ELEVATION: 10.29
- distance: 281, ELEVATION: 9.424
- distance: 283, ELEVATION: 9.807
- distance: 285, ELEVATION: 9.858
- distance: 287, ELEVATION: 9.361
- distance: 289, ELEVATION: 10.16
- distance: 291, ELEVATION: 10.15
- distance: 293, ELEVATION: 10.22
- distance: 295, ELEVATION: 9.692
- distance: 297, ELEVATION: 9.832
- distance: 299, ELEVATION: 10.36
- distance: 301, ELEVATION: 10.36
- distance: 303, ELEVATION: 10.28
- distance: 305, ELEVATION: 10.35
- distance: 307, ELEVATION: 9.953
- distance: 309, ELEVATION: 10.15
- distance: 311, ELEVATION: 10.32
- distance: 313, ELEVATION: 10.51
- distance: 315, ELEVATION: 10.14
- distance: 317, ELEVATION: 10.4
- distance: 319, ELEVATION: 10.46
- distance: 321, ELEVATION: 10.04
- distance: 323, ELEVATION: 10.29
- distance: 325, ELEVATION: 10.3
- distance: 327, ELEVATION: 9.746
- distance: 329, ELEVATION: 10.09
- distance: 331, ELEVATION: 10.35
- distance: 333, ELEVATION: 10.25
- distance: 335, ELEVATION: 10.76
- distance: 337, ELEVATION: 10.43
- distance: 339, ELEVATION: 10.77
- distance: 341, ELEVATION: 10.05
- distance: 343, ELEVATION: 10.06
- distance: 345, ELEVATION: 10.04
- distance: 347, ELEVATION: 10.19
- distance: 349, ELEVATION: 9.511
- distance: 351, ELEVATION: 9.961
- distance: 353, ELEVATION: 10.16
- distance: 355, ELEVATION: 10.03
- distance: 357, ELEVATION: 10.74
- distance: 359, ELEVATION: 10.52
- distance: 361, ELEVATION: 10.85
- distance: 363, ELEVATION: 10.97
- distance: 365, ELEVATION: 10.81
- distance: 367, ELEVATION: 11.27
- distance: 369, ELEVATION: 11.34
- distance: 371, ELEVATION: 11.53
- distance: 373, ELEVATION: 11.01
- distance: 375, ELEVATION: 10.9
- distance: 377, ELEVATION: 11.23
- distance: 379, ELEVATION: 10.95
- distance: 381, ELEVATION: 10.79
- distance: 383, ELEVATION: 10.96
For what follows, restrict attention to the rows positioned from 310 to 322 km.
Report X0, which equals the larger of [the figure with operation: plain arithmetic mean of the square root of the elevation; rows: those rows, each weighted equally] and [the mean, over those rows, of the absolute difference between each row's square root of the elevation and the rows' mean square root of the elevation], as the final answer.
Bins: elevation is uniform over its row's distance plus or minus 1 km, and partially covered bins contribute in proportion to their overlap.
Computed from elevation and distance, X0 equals 3.21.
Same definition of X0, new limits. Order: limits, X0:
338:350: 3.18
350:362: 3.22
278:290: 3.13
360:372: 3.34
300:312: 3.20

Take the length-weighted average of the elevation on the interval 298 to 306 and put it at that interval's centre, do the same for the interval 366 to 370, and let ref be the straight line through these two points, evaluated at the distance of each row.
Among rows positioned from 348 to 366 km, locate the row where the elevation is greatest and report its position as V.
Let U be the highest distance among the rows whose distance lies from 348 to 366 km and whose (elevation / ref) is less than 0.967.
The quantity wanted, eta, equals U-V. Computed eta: 2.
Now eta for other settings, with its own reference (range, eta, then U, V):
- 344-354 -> 6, 353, 347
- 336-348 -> 8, 347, 339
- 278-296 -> 16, 295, 279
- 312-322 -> 8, 321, 313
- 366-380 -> 8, 379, 371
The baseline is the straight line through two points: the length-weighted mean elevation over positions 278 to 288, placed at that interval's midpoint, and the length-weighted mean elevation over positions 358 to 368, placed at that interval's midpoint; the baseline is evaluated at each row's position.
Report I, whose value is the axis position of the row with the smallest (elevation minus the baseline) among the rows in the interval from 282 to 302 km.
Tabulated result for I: 287 km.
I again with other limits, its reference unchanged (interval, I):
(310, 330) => 327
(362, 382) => 381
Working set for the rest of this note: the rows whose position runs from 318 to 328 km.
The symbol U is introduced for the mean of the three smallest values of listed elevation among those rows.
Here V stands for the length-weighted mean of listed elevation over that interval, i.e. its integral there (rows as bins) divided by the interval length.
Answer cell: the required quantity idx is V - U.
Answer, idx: 0.14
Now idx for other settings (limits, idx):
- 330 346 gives 0.29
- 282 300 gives 0.32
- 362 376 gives 0.23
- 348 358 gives 0.25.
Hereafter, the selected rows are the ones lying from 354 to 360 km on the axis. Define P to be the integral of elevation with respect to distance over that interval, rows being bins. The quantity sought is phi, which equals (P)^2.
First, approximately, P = 62.6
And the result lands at 3916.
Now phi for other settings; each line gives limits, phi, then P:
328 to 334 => 3768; 61.4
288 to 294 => 3728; 61.1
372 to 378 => 4393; 66.3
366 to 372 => 4662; 68.3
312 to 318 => 3856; 62.1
